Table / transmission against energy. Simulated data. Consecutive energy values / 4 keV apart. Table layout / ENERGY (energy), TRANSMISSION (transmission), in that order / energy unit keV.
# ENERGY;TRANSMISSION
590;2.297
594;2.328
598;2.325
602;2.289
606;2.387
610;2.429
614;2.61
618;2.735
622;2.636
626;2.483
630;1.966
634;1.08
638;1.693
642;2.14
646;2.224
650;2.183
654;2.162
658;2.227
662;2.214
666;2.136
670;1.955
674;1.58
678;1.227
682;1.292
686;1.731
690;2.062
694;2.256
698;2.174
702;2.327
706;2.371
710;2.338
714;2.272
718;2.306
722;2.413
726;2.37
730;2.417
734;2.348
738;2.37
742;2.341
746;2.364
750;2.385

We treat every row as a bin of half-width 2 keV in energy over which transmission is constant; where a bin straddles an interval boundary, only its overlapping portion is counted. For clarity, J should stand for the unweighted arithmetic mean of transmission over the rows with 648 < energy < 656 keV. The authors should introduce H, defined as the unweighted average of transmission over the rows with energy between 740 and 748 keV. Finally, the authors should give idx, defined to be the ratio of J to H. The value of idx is 0.92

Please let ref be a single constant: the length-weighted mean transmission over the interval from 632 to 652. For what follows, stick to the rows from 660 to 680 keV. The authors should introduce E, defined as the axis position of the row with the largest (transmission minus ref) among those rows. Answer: 662 keV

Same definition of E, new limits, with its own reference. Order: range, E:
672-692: 690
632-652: 646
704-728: 722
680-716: 706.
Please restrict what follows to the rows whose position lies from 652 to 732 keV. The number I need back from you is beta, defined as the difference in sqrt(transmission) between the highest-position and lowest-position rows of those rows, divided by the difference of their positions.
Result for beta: 0.0011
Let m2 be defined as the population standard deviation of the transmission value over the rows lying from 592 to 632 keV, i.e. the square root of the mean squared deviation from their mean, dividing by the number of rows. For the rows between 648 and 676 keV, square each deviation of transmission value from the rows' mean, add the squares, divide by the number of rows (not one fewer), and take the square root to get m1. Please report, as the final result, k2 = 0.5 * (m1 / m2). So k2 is 0.52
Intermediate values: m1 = 0.22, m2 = 0.21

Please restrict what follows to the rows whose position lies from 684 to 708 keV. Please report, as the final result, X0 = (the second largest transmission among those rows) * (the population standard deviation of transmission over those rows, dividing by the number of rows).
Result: 0.50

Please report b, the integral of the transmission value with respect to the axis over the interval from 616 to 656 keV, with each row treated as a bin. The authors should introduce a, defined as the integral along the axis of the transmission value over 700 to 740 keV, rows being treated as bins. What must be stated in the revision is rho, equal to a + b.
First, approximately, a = 94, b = 85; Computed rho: 179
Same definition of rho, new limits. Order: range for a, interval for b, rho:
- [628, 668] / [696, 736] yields 173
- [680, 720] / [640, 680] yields 165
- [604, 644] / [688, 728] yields 180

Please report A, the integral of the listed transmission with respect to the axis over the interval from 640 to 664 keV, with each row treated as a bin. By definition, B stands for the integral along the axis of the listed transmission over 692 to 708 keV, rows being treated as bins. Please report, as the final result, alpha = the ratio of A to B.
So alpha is 1.4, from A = 53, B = 37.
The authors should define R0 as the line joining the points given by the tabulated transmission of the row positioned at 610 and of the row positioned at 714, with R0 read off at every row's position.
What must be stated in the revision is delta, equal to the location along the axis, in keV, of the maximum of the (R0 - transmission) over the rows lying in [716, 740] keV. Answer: 718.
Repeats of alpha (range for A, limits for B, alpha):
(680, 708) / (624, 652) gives 1.0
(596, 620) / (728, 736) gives 3.1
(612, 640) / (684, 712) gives 1.0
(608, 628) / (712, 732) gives 1.1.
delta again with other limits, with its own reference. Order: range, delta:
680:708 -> 682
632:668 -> 634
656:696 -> 678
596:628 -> 602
